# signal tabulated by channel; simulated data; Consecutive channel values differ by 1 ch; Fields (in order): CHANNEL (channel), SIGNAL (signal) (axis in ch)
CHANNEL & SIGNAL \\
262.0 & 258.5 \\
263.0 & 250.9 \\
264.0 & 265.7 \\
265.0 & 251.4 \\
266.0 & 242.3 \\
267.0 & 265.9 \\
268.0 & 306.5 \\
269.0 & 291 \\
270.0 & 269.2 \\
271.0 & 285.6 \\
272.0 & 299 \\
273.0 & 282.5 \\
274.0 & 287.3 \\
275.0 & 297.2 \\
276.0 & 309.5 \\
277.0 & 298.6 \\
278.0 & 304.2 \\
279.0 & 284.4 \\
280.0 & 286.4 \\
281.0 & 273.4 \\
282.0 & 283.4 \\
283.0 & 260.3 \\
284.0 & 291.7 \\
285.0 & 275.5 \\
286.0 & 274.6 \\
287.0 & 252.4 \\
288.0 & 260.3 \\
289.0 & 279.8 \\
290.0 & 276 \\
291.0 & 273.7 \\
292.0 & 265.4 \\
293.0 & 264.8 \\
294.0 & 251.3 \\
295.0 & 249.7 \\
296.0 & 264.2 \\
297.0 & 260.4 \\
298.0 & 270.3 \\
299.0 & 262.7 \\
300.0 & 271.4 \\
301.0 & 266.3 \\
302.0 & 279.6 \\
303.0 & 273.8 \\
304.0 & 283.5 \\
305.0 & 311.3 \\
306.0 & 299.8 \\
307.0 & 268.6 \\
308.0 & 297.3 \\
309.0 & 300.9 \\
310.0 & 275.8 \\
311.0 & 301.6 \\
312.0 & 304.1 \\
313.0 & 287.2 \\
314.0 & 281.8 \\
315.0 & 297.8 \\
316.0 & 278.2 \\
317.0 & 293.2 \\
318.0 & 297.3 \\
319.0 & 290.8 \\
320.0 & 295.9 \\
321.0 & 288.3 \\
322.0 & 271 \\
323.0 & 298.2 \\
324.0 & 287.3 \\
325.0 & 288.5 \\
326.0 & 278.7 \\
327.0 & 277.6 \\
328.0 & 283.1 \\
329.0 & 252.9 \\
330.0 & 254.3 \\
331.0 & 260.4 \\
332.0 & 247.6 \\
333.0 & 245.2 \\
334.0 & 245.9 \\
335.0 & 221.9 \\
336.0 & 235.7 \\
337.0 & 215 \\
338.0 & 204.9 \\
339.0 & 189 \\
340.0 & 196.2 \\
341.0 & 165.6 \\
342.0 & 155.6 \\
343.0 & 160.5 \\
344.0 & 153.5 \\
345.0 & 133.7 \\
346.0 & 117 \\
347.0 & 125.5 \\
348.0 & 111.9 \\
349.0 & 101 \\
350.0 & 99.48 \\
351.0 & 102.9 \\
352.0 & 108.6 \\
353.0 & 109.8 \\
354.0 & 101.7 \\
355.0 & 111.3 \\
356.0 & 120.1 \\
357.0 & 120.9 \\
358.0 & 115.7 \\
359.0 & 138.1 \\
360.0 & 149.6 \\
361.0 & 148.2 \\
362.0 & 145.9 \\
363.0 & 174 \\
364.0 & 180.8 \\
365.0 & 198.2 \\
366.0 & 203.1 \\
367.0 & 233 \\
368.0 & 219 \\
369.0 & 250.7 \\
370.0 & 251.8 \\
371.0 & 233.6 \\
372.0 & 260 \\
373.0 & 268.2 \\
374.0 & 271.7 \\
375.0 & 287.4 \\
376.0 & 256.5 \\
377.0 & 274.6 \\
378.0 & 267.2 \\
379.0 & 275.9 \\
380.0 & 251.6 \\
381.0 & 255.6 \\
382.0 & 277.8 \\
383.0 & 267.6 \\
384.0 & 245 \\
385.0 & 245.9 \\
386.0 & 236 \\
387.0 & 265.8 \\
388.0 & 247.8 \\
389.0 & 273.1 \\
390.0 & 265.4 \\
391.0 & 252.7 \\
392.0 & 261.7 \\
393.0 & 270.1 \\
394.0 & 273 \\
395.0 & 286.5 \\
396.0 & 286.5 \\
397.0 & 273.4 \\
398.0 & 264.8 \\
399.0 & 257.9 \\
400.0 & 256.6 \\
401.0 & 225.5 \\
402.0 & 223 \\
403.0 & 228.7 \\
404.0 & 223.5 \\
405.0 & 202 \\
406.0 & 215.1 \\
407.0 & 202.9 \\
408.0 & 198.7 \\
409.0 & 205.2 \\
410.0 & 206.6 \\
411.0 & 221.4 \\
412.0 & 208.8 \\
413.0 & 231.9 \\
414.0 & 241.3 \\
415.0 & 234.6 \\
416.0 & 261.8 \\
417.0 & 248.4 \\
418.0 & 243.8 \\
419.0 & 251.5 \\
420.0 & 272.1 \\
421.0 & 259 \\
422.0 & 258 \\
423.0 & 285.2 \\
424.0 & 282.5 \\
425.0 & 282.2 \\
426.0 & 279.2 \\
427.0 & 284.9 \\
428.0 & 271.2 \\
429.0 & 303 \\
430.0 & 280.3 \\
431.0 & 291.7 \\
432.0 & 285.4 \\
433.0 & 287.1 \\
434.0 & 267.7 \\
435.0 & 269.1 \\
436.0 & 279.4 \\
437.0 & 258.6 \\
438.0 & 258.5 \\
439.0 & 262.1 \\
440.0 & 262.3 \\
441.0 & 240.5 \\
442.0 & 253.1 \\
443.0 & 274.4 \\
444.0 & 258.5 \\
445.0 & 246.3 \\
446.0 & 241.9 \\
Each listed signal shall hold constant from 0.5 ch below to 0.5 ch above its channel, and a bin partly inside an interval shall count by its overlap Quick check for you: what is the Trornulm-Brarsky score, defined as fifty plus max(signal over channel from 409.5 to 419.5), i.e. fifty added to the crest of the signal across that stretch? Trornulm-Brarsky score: 312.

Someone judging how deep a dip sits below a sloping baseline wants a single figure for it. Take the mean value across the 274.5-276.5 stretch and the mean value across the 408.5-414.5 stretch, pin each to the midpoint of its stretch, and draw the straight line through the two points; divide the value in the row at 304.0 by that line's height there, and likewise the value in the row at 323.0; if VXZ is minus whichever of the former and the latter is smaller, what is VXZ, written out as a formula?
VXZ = -0.99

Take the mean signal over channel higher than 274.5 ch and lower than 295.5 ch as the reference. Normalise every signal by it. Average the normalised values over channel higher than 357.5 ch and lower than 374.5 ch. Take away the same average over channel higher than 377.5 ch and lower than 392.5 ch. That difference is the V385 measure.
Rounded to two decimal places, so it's -0.21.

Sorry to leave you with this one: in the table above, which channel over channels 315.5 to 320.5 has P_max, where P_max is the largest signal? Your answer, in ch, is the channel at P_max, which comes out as 318.0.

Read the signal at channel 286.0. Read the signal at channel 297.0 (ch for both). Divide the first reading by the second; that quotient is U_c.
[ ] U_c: 1.05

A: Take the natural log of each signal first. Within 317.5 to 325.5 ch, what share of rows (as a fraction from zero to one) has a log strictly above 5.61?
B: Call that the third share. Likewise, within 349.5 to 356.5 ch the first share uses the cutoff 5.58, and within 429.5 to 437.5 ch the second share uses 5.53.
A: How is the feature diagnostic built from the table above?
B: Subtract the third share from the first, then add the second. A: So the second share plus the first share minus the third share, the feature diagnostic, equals 0.1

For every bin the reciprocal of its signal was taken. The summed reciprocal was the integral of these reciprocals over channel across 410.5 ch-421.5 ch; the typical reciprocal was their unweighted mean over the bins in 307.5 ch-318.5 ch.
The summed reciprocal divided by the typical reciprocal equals 13.3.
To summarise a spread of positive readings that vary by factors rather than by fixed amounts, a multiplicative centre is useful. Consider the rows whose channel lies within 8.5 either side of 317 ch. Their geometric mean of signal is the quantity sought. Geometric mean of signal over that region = 290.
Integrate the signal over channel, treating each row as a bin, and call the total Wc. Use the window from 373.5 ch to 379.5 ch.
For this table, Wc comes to 1633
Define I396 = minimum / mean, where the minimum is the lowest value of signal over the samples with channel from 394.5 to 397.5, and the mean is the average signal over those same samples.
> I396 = 0.97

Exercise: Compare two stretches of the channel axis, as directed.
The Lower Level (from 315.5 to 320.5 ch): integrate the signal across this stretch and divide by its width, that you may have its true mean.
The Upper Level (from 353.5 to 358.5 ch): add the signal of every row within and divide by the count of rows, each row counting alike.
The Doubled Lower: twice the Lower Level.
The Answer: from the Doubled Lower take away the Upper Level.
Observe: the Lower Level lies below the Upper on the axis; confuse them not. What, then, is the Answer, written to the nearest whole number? 468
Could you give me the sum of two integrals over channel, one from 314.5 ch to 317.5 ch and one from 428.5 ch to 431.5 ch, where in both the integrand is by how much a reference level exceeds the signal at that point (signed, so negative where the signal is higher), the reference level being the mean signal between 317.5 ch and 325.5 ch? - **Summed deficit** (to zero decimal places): -6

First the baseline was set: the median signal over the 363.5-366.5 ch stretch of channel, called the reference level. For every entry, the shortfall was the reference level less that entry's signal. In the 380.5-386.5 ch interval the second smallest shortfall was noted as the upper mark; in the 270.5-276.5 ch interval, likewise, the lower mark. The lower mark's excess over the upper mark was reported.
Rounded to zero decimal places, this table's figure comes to -31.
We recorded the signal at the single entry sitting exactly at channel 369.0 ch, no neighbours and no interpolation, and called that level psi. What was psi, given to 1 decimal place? 250.7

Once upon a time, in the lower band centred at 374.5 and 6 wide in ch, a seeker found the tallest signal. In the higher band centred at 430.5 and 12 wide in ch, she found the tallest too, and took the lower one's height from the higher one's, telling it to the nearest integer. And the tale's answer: 16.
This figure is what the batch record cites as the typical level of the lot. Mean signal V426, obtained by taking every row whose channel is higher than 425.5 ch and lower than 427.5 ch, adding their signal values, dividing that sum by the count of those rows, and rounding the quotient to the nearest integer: 282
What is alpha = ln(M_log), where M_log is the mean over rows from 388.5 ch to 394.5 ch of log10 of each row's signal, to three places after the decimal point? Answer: 0.886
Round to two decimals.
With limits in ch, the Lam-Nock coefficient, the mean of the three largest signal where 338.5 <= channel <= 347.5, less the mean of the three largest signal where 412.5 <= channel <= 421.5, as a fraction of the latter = -0.31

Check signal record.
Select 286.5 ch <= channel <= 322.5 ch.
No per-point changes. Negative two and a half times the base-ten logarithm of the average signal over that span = -6.11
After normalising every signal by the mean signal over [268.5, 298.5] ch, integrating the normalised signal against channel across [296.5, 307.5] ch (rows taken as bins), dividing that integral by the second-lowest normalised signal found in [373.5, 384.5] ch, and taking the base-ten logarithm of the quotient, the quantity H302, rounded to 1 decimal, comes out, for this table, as 1.1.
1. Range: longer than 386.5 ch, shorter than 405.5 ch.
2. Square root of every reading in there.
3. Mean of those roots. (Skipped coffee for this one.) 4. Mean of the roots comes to 15.9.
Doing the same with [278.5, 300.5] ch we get 16.4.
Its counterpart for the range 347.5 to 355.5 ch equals 10.3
